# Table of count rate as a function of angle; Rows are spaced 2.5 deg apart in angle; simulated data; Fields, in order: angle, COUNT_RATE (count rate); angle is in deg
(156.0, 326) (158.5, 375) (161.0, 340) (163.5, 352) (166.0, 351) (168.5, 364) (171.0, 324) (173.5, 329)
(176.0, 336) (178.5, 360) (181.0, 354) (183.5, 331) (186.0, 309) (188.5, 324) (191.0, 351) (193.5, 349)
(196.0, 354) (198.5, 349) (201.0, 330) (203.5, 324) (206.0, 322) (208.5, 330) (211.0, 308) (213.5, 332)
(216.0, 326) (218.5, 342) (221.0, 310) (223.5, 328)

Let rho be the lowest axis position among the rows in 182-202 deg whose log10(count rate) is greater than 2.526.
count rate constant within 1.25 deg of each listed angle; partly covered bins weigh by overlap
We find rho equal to 191.0 deg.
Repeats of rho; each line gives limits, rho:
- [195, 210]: 196.0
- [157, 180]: 158.5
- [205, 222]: 218.5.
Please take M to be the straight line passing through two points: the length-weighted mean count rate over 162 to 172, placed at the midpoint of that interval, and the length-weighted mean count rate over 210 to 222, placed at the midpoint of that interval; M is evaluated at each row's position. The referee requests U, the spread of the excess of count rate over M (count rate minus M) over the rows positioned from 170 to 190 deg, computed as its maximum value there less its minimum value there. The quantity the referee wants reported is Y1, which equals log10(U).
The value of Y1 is 1.68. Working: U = 47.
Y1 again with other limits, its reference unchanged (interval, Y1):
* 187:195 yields 1.45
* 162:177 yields 1.59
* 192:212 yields 1.59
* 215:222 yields 1.49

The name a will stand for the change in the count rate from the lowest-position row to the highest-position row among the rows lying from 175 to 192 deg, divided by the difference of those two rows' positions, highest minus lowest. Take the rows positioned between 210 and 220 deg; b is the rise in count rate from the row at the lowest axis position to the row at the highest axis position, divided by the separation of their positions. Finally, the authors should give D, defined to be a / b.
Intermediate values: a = 1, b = 4.5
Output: 0.2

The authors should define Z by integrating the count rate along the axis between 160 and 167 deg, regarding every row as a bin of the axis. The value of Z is 2435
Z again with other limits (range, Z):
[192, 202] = 3460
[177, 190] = 4367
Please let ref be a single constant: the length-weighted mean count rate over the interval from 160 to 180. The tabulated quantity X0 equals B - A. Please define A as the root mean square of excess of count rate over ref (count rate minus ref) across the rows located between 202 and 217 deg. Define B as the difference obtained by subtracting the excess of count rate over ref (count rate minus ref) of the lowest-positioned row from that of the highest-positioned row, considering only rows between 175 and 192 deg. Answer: -7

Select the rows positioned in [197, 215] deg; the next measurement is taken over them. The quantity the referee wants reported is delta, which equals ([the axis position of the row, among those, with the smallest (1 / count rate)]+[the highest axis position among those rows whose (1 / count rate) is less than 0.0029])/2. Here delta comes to 198.5 deg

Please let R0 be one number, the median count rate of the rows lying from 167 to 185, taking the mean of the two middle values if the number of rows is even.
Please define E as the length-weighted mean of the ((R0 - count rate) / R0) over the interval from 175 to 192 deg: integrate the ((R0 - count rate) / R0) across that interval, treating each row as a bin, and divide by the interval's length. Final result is -0.01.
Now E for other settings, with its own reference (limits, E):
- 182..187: 0.04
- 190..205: -0.02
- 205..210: 0.03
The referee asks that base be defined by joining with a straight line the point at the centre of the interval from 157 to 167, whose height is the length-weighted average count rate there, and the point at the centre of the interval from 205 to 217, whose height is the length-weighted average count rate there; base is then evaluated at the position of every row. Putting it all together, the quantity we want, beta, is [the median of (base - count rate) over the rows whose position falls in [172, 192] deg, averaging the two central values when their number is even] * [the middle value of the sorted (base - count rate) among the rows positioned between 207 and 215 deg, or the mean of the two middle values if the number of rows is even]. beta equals -46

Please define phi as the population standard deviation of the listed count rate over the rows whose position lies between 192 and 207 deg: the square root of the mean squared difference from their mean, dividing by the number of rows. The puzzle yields 13.0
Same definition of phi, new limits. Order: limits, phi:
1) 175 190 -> 17.3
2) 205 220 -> 10.4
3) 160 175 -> 13.9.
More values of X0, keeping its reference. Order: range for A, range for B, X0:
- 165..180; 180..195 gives -20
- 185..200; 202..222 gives -32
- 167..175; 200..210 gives -19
